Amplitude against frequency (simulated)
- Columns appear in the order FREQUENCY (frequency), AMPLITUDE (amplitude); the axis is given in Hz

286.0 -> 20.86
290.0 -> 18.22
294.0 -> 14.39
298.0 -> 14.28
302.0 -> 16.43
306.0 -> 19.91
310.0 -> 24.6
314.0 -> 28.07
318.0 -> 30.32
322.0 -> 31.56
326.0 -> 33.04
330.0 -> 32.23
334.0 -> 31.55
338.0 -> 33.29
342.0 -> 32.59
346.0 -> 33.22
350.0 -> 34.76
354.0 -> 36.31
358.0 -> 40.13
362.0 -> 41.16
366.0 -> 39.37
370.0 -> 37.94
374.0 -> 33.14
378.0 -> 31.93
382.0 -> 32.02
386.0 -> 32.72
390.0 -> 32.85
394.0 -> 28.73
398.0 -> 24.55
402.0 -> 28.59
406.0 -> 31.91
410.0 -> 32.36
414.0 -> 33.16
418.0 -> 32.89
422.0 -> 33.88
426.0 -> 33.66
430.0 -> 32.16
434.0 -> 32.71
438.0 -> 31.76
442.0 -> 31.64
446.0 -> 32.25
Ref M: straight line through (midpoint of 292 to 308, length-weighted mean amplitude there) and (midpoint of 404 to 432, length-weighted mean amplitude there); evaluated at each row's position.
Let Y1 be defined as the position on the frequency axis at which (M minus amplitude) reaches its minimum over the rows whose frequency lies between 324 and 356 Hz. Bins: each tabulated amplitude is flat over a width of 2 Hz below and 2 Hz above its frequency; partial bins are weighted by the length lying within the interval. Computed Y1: 326.0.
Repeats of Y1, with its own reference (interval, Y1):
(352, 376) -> 362.0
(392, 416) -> 414.0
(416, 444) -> 422.0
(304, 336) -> 326.0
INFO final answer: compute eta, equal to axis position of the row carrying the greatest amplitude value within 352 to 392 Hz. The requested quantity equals 362.0 Hz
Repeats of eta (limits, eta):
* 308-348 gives 338.0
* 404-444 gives 422.0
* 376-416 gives 414.0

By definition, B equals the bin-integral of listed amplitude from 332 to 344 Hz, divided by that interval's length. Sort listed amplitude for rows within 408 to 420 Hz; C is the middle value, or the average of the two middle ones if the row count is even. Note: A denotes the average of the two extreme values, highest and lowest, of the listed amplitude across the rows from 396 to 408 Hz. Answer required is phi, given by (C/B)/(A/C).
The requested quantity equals 1.18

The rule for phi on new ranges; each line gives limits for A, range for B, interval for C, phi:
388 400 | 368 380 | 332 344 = 1.08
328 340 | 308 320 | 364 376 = 1.61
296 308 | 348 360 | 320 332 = 1.64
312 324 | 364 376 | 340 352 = 1.01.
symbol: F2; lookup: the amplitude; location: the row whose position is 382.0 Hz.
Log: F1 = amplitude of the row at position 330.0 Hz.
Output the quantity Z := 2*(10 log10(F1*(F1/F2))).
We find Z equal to 30.2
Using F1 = 32.23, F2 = 32.02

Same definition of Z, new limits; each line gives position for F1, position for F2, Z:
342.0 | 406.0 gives 30.4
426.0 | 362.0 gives 28.8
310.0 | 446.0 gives 25.5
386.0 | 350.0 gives 29.8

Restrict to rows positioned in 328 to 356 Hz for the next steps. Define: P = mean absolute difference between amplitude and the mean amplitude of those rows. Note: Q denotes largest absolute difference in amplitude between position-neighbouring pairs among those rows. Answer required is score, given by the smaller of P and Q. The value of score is 1.2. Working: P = 1.2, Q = 1.7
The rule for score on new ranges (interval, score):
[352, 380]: 2.9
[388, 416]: 2.6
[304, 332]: 3.7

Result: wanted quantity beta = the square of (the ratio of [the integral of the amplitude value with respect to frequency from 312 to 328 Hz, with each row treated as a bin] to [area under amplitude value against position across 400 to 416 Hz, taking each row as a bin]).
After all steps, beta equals 1.0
